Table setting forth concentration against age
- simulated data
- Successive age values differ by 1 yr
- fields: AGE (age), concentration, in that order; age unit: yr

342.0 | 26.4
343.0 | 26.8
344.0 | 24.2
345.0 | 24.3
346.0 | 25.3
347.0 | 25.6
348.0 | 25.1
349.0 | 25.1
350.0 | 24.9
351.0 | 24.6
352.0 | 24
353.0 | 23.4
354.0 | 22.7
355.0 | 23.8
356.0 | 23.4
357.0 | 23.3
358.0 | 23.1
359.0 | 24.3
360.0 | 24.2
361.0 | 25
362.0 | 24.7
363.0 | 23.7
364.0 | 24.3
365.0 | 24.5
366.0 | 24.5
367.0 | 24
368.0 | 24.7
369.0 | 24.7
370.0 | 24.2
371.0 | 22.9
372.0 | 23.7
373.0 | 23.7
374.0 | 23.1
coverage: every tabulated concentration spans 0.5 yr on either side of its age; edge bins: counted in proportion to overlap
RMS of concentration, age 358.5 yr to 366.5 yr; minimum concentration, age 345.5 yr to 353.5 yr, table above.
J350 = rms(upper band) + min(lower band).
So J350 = 47.8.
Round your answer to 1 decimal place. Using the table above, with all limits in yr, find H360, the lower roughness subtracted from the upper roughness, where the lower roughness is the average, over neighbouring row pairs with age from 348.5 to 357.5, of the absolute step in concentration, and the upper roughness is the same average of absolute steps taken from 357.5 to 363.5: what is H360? 0.2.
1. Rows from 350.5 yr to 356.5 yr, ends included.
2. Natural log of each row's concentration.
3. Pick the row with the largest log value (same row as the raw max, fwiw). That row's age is 351.0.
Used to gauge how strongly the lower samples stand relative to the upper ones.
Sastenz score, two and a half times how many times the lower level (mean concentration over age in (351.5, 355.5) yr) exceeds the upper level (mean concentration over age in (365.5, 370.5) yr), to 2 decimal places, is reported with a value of 2.40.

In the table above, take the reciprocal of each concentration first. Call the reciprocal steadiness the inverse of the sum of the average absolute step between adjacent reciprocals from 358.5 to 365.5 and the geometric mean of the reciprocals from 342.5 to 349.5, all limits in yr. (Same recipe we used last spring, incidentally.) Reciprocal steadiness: 24.7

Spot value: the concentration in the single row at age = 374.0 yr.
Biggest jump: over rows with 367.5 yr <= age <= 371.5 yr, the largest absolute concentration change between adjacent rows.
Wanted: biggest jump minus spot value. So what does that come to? -21.8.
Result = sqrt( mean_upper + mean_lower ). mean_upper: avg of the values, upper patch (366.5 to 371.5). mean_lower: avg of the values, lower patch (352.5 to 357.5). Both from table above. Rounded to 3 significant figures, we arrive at 6.89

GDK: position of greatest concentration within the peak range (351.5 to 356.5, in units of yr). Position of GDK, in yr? 352.0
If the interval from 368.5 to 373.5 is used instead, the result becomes 369.0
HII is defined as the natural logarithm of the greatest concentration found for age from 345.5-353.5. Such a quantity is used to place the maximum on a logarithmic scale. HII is 3.24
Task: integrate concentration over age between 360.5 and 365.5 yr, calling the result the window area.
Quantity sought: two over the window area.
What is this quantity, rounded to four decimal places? 0.0164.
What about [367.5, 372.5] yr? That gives 0.0166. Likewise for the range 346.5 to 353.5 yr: 0.0116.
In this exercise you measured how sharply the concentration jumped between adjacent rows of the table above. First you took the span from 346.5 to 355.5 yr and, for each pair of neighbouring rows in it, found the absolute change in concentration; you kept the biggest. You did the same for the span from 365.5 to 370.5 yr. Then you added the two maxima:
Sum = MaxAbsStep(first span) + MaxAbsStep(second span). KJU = 1.8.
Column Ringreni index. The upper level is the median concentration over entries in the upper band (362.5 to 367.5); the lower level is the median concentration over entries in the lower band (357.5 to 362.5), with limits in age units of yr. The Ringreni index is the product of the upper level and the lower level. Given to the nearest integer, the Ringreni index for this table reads 590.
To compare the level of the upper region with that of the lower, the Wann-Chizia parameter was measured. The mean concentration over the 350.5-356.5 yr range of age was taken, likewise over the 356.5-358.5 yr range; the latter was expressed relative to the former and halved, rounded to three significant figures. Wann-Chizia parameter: 0.490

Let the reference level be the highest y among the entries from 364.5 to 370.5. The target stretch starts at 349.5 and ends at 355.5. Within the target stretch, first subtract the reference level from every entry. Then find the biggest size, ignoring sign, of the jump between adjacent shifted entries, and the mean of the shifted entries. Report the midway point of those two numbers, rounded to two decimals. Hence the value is 0.15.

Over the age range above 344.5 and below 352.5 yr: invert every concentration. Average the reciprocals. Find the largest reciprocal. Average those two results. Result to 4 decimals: 0.0410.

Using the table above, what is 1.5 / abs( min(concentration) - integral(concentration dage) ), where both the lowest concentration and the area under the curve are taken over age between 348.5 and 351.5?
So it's 0.0300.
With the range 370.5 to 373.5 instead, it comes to 0.0316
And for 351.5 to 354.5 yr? 0.0316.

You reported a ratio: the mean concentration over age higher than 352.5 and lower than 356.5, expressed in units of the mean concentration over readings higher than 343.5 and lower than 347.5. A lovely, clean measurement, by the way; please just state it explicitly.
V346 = 0.94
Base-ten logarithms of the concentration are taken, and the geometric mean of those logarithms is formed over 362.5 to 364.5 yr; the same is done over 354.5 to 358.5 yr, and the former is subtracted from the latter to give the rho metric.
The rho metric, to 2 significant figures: -0.011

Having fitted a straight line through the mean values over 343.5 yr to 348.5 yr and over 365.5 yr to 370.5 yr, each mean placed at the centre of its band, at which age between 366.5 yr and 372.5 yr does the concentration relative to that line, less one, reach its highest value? 369.0 yr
